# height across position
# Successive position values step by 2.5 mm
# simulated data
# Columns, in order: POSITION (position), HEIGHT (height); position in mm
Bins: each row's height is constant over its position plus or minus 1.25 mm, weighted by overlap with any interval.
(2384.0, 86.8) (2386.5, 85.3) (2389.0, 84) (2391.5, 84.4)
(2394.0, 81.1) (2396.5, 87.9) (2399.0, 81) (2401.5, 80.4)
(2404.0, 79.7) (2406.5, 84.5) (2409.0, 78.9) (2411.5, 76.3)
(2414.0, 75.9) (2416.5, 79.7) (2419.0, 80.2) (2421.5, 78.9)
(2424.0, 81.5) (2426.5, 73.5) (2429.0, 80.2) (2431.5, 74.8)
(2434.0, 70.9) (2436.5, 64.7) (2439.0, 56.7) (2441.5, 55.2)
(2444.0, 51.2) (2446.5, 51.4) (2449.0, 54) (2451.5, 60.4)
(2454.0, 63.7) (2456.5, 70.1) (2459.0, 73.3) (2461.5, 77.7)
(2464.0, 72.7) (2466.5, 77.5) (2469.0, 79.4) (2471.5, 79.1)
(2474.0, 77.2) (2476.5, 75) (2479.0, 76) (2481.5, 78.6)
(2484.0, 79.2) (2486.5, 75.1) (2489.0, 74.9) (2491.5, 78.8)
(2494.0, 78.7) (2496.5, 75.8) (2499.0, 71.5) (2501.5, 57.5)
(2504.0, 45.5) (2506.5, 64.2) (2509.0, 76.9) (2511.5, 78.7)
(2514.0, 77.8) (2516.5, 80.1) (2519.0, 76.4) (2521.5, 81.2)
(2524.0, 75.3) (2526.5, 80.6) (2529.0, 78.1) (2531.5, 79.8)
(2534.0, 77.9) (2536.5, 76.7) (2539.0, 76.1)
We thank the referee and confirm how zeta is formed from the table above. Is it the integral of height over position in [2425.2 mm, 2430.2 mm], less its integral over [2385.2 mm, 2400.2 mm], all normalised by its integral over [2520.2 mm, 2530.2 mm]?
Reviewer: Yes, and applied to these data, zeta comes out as -1.1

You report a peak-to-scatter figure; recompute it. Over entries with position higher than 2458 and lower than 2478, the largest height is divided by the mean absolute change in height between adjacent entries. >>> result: 27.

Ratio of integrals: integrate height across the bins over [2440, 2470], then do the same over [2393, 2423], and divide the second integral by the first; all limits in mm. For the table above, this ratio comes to 1.23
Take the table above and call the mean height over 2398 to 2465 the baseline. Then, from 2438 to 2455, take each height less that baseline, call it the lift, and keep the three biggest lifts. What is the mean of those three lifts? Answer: -11.1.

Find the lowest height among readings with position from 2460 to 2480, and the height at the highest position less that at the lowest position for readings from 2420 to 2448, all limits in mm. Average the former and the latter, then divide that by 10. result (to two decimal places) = 2.26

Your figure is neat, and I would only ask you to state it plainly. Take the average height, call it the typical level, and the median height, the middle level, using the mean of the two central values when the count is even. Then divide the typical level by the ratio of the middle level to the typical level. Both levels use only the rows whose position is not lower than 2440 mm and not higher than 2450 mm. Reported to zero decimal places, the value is 53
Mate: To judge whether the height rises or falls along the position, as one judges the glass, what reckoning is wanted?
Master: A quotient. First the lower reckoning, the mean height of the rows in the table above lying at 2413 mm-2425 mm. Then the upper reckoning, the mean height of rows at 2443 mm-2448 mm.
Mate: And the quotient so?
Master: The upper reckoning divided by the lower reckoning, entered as 0.65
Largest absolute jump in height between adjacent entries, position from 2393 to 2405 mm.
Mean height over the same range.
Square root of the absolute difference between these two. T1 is 8.67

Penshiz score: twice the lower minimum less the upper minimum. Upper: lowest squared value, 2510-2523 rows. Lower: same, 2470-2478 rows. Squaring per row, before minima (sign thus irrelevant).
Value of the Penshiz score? 5413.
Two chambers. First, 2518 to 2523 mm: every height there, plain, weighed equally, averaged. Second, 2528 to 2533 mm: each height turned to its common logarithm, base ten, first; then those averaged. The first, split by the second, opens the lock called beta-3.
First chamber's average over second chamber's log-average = 42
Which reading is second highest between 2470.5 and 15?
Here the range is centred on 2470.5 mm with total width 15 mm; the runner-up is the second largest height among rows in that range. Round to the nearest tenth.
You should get 79.1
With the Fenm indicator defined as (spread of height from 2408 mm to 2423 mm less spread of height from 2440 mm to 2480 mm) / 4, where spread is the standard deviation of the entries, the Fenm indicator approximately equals -2.2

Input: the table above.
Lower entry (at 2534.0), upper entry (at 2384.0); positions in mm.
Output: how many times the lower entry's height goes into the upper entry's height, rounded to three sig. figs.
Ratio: 1.11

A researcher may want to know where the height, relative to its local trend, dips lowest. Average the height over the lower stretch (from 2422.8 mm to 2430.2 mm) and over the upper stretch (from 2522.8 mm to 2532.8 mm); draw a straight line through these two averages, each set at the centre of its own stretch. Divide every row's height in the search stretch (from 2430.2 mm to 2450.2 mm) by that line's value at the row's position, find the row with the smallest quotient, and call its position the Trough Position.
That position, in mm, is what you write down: 2444.0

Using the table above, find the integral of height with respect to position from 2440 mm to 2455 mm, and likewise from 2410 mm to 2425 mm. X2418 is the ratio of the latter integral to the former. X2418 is 1.41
